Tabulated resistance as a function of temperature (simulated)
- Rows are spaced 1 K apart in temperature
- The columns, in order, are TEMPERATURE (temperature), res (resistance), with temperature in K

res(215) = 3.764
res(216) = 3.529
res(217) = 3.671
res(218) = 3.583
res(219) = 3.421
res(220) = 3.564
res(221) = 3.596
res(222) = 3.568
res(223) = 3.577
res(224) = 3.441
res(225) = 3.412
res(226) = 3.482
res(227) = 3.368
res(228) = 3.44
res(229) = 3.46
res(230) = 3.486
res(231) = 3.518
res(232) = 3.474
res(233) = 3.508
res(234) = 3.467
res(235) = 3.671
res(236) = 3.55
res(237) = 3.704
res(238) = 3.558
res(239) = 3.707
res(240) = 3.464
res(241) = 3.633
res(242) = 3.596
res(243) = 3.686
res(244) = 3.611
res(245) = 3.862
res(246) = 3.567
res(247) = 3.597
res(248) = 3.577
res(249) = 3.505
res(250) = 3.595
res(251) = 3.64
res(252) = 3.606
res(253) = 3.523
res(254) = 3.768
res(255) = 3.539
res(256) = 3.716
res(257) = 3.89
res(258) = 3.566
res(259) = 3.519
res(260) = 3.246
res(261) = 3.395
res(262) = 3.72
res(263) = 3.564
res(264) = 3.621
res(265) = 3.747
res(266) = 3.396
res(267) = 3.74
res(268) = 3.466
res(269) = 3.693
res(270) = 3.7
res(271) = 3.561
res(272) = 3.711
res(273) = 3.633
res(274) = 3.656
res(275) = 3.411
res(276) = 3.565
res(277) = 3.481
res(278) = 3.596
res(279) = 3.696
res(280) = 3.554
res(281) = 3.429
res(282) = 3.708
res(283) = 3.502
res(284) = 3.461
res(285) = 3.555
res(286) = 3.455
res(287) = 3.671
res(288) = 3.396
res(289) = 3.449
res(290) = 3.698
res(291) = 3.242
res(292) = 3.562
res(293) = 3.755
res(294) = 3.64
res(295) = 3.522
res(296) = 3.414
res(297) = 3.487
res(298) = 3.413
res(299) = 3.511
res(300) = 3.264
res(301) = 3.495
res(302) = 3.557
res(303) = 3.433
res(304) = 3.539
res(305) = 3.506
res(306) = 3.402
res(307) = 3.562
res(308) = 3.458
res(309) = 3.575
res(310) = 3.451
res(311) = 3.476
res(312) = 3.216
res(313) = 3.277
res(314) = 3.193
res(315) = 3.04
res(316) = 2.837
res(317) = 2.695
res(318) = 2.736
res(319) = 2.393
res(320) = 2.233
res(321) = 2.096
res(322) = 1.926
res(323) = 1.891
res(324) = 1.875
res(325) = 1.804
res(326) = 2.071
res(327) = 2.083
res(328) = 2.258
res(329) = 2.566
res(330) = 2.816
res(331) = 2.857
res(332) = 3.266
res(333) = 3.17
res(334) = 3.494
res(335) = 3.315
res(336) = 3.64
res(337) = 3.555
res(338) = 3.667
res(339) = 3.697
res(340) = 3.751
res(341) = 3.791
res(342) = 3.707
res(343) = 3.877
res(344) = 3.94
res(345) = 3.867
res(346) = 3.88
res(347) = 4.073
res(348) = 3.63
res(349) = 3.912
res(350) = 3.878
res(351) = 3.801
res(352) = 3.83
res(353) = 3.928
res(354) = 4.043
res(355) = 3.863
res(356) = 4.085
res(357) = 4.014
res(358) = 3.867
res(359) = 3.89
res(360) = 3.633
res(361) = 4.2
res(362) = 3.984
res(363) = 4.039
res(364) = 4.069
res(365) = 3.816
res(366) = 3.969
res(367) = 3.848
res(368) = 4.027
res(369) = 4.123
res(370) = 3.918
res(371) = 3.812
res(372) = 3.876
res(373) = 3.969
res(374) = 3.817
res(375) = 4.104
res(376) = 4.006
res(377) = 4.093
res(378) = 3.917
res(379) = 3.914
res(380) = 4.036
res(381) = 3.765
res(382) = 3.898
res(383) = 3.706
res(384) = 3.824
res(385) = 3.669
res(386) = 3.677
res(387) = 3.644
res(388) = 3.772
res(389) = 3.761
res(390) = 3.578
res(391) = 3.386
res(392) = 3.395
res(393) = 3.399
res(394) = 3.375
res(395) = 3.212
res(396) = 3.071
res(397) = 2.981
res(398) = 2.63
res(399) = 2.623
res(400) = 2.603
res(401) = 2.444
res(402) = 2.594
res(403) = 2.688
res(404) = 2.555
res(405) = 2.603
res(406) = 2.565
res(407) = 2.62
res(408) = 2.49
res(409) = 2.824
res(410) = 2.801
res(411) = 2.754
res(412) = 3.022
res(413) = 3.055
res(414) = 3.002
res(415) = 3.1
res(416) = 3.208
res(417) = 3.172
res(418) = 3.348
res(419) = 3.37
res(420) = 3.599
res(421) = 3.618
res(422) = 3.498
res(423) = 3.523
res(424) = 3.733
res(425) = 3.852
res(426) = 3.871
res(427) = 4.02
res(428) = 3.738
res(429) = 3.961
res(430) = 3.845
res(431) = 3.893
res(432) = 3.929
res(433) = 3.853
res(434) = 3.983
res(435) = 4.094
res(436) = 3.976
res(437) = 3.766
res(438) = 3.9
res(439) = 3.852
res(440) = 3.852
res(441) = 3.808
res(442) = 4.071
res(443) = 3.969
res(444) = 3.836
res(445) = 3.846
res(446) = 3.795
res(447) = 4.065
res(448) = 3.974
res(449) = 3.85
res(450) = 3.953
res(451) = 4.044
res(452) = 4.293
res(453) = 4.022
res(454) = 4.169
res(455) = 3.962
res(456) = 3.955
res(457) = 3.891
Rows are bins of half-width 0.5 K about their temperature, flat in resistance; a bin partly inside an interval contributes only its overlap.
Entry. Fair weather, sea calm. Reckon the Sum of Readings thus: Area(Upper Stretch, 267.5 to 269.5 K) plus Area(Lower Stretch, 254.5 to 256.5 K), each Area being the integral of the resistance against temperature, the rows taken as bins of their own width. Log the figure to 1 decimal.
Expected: 14.4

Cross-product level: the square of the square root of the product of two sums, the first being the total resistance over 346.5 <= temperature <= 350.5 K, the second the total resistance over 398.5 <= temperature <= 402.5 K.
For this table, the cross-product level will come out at 159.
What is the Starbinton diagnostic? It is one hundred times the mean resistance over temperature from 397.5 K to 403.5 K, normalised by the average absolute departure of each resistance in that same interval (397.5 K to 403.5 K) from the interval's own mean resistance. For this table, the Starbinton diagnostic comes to 4994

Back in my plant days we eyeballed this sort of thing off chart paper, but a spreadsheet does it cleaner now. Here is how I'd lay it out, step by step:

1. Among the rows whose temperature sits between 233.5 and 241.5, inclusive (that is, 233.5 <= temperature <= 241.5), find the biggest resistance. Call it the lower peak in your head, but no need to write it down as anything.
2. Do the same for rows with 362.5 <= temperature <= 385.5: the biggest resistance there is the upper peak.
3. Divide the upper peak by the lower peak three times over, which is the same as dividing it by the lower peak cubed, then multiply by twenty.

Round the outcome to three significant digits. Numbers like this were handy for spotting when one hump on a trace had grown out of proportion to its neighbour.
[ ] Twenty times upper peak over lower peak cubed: 1.62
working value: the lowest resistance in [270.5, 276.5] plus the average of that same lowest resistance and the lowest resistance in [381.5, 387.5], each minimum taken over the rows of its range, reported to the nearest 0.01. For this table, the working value 6.94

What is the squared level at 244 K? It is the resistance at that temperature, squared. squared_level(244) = 13.0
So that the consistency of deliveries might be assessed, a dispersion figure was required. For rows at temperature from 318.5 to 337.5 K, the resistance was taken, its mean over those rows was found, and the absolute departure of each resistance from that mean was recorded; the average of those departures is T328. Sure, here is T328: 0.563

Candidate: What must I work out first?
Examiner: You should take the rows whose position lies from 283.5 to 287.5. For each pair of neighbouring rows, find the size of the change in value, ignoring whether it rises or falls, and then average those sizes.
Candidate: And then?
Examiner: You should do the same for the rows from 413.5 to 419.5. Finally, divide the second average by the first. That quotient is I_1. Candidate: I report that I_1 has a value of 0.6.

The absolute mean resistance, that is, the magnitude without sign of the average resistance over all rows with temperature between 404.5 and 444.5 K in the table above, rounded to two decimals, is 3.50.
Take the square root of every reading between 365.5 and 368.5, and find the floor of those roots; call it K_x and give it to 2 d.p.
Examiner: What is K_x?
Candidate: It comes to 1.96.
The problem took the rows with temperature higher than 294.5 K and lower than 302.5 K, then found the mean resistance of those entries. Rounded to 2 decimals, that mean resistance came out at 3.46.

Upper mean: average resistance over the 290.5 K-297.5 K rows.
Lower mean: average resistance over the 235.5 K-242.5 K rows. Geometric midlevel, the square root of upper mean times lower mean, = 3.56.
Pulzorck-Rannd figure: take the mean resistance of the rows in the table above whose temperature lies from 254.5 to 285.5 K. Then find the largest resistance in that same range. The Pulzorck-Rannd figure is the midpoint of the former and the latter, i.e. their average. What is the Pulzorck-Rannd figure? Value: 3.74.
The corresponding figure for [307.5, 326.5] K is 3.14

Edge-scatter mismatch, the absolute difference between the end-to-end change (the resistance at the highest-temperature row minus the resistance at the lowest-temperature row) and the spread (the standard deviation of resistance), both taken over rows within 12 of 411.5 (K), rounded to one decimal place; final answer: 0.5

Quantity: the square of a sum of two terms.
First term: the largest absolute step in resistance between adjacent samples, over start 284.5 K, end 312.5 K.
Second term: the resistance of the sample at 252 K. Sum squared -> 16.5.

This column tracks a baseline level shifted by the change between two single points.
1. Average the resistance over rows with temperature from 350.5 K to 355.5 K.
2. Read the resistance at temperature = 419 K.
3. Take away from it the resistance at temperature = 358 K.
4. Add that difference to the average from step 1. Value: 3.4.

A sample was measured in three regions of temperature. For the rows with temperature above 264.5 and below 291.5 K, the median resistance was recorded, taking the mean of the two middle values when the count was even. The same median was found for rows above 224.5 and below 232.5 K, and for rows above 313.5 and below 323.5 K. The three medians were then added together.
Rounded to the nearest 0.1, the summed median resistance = 9.6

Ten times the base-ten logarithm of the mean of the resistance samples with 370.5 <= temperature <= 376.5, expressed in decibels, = 5.9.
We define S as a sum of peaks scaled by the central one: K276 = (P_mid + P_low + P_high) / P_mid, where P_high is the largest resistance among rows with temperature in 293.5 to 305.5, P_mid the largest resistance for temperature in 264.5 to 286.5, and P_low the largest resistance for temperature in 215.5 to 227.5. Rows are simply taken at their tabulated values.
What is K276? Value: 2.95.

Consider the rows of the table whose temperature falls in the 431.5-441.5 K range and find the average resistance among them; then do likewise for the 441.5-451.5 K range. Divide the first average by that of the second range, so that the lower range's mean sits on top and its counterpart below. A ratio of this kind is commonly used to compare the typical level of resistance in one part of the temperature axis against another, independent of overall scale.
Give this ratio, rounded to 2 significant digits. 0.99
